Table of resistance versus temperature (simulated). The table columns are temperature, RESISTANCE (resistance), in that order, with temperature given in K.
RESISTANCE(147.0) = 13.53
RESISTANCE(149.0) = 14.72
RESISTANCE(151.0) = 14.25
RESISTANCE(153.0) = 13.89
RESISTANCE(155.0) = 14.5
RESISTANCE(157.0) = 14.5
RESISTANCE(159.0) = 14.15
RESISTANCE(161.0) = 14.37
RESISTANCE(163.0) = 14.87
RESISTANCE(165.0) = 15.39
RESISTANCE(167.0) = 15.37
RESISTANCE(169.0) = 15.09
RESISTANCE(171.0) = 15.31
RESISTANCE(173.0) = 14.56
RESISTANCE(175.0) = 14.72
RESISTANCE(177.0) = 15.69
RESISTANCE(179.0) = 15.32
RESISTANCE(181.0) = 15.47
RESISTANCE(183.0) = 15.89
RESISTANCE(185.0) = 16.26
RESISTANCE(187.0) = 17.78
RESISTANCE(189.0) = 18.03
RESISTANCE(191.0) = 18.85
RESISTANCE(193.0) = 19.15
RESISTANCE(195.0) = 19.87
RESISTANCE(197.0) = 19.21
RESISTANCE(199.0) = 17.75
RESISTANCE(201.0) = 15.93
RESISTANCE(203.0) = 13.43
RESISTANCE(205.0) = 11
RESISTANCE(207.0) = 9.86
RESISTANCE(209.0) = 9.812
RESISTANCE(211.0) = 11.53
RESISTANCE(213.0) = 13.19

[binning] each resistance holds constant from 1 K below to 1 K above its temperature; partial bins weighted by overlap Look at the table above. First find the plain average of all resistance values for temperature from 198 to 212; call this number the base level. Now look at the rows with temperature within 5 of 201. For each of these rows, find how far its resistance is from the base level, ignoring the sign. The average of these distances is 3.4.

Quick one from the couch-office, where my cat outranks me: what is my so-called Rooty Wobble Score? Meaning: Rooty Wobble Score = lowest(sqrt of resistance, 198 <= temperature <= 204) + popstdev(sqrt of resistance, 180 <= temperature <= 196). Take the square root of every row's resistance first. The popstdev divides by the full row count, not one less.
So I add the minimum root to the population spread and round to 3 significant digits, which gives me 3.85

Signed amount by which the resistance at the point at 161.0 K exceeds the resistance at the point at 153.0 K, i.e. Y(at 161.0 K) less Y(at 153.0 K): 0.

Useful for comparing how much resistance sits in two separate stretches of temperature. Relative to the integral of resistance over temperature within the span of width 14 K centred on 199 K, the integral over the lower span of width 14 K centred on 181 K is 0.96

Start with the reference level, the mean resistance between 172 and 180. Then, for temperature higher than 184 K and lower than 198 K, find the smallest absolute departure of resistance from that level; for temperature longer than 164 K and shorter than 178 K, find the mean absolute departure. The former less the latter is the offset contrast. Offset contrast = 0.85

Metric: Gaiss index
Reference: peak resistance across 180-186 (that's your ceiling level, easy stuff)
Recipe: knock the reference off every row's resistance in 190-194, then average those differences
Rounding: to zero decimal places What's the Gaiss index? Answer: 3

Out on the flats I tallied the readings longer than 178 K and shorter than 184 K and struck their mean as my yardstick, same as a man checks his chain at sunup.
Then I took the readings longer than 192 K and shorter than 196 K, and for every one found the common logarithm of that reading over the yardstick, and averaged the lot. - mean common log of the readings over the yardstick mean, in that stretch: 0.098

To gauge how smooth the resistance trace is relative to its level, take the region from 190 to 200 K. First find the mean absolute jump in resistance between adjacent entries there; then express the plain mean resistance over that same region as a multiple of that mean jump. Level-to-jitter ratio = 24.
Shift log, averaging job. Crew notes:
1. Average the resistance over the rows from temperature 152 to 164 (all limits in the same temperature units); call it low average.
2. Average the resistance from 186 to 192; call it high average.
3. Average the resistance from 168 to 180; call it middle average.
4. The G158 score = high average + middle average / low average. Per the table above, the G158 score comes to 19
